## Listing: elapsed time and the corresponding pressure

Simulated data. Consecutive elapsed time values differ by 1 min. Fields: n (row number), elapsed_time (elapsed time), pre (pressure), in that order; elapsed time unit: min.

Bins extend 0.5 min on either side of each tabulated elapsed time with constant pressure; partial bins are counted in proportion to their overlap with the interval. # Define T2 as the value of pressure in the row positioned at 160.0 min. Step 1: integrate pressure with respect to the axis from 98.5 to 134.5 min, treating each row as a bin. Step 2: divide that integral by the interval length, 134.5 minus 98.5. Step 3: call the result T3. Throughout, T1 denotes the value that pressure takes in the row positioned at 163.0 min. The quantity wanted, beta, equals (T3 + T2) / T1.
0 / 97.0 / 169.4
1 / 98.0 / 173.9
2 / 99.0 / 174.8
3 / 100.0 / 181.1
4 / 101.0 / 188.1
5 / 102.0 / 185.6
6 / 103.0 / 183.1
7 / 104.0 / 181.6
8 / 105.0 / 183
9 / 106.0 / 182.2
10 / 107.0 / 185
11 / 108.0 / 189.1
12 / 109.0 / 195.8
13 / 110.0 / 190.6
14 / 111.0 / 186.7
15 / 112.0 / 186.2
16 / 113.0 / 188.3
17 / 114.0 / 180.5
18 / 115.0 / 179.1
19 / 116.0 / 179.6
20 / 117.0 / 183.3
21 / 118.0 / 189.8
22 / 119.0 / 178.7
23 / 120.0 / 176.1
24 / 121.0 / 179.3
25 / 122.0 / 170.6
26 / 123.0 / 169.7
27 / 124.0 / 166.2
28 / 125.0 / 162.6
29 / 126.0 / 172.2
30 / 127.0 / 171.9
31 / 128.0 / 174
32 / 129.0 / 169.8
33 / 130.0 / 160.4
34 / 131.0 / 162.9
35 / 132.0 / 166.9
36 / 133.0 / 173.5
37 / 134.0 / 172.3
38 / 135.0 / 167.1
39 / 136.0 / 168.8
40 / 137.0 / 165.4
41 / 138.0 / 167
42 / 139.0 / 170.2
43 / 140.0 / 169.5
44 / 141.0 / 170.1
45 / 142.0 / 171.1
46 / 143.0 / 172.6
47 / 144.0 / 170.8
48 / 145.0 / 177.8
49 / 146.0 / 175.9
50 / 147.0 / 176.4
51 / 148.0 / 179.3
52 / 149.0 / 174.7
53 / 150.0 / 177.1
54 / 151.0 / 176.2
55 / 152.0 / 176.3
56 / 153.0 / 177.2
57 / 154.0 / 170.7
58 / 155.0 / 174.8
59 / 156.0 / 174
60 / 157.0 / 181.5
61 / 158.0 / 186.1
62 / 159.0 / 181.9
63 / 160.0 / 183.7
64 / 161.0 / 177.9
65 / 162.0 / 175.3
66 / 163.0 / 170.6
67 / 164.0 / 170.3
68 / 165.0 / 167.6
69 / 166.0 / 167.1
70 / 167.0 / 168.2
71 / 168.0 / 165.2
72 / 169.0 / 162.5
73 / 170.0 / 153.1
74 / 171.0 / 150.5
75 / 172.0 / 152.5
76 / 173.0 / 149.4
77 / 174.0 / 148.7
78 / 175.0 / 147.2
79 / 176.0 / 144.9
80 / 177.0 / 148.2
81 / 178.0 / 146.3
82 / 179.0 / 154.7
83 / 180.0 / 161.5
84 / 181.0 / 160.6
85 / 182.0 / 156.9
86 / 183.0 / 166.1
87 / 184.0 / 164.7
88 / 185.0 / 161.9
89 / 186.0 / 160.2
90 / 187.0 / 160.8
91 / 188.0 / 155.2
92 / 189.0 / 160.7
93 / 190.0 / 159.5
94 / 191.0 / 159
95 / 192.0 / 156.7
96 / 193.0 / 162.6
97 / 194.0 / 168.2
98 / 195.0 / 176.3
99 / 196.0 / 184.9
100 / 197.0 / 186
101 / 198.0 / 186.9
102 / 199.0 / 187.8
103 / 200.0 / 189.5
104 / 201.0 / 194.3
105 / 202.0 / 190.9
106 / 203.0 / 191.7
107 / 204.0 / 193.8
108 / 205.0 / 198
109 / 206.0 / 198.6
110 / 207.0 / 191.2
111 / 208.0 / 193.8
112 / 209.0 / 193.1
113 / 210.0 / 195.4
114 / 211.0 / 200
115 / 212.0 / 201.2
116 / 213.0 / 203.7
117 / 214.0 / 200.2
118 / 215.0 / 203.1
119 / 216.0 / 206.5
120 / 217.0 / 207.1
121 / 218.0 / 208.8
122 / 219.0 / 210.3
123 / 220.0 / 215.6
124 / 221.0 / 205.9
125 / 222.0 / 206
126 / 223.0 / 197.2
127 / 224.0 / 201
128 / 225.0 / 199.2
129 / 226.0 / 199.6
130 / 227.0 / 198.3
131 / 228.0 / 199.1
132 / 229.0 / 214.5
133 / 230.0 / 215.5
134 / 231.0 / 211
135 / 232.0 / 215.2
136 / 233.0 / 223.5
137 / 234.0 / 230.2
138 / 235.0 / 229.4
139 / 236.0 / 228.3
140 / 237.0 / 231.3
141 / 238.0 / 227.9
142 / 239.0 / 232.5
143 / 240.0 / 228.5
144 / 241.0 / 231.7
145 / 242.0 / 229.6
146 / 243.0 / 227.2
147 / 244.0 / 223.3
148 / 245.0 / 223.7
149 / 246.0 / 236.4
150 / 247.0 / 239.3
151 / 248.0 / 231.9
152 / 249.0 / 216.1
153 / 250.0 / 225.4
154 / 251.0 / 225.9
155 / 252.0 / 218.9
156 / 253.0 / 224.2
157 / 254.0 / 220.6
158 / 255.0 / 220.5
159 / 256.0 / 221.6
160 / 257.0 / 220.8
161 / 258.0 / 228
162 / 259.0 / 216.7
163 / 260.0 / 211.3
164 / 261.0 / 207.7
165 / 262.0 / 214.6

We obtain 2.1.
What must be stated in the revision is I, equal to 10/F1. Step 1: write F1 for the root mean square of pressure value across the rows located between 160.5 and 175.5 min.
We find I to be 0.062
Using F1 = 162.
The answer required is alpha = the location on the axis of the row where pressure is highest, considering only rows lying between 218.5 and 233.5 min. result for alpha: 233.0 min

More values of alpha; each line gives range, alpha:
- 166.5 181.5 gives 167.0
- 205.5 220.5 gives 220.0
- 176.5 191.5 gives 183.0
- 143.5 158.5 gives 158.0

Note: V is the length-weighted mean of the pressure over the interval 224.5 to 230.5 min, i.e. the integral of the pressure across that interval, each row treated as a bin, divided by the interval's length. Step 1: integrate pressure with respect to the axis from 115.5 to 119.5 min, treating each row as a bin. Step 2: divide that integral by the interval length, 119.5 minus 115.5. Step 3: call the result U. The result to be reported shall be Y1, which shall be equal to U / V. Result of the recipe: 0.89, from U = 183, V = 204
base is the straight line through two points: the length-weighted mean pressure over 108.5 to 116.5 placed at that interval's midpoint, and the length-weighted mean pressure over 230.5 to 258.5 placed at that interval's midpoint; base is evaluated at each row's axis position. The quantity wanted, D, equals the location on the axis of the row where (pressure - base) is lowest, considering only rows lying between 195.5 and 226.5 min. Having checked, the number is 196.0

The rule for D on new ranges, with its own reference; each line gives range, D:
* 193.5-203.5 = 194.0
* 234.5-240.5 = 240.0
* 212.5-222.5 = 214.0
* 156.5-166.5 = 166.0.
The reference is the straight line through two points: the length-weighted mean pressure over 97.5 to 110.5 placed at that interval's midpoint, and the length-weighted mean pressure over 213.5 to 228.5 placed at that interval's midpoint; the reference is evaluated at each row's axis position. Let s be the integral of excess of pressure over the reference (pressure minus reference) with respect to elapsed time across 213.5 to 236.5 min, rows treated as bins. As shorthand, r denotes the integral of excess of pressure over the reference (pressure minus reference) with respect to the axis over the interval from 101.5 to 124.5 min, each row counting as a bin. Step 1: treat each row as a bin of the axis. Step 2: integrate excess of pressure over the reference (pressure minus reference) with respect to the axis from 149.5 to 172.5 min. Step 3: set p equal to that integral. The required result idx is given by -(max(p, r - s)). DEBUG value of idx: 201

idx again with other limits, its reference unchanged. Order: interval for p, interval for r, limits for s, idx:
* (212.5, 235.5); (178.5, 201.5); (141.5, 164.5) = -100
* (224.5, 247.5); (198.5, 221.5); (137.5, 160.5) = -348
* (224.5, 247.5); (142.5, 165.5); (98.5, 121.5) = -348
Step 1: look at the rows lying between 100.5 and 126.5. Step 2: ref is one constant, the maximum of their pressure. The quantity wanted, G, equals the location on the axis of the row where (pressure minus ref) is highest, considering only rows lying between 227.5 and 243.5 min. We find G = 239.0 min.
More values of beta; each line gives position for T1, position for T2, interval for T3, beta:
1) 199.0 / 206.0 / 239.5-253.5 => 2.3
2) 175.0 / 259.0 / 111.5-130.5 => 2.7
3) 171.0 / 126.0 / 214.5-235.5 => 2.5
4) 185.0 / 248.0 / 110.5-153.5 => 2.5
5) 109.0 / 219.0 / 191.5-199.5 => 2.0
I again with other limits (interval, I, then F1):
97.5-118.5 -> 0.054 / 184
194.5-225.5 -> 0.051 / 198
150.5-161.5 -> 0.056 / 178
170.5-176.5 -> 0.067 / 149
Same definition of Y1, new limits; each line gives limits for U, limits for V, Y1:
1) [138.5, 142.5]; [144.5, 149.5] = 0.96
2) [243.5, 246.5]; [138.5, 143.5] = 1.33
